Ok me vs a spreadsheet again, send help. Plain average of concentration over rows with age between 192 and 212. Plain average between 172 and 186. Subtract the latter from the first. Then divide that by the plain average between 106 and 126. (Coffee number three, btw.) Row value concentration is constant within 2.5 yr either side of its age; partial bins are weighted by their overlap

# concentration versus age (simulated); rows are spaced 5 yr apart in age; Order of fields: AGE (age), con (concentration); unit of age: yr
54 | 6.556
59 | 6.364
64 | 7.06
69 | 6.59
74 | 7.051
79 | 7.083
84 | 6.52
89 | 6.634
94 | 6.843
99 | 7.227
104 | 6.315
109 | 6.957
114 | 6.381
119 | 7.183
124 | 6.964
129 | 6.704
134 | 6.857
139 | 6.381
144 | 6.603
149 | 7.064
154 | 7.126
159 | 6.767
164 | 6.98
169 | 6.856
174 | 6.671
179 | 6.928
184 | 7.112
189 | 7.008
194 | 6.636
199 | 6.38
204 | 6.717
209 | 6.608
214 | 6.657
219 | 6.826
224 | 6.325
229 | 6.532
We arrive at -0.05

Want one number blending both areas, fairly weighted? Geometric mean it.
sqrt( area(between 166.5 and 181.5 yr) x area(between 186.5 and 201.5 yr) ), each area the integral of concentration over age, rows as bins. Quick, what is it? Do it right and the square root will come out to 101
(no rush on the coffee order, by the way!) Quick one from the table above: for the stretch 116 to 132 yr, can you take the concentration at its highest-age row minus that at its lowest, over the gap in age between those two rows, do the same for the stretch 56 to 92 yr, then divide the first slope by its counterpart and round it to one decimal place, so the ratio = -5.3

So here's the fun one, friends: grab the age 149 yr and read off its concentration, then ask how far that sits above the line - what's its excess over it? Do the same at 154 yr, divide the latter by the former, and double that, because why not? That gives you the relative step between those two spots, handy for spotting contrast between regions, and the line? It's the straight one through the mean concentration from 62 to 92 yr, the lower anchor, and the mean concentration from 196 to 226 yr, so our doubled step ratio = 2.38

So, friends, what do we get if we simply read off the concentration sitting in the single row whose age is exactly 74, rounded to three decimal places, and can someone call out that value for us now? 7.051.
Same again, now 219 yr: 6.826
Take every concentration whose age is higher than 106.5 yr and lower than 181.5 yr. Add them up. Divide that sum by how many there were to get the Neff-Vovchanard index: 6.83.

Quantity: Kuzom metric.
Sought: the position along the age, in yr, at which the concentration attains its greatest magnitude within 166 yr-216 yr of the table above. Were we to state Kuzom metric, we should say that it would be 184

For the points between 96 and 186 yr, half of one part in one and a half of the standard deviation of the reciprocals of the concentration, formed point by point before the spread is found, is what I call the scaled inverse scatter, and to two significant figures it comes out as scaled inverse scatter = 0.0020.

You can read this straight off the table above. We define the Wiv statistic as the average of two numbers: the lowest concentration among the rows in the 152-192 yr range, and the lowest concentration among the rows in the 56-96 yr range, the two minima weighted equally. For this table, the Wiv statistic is 6.52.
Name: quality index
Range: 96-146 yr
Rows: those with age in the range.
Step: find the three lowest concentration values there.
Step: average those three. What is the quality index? 6.359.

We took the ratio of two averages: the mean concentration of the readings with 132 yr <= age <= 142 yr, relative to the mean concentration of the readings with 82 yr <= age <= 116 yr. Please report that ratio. 0.99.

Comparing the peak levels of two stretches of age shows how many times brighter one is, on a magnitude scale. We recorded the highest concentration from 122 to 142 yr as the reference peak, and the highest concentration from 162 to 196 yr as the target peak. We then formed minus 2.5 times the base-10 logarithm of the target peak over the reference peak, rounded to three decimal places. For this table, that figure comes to -0.023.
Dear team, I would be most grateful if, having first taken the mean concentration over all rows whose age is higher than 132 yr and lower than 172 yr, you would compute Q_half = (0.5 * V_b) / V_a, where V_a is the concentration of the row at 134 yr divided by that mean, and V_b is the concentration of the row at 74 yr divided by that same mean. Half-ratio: 0.514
